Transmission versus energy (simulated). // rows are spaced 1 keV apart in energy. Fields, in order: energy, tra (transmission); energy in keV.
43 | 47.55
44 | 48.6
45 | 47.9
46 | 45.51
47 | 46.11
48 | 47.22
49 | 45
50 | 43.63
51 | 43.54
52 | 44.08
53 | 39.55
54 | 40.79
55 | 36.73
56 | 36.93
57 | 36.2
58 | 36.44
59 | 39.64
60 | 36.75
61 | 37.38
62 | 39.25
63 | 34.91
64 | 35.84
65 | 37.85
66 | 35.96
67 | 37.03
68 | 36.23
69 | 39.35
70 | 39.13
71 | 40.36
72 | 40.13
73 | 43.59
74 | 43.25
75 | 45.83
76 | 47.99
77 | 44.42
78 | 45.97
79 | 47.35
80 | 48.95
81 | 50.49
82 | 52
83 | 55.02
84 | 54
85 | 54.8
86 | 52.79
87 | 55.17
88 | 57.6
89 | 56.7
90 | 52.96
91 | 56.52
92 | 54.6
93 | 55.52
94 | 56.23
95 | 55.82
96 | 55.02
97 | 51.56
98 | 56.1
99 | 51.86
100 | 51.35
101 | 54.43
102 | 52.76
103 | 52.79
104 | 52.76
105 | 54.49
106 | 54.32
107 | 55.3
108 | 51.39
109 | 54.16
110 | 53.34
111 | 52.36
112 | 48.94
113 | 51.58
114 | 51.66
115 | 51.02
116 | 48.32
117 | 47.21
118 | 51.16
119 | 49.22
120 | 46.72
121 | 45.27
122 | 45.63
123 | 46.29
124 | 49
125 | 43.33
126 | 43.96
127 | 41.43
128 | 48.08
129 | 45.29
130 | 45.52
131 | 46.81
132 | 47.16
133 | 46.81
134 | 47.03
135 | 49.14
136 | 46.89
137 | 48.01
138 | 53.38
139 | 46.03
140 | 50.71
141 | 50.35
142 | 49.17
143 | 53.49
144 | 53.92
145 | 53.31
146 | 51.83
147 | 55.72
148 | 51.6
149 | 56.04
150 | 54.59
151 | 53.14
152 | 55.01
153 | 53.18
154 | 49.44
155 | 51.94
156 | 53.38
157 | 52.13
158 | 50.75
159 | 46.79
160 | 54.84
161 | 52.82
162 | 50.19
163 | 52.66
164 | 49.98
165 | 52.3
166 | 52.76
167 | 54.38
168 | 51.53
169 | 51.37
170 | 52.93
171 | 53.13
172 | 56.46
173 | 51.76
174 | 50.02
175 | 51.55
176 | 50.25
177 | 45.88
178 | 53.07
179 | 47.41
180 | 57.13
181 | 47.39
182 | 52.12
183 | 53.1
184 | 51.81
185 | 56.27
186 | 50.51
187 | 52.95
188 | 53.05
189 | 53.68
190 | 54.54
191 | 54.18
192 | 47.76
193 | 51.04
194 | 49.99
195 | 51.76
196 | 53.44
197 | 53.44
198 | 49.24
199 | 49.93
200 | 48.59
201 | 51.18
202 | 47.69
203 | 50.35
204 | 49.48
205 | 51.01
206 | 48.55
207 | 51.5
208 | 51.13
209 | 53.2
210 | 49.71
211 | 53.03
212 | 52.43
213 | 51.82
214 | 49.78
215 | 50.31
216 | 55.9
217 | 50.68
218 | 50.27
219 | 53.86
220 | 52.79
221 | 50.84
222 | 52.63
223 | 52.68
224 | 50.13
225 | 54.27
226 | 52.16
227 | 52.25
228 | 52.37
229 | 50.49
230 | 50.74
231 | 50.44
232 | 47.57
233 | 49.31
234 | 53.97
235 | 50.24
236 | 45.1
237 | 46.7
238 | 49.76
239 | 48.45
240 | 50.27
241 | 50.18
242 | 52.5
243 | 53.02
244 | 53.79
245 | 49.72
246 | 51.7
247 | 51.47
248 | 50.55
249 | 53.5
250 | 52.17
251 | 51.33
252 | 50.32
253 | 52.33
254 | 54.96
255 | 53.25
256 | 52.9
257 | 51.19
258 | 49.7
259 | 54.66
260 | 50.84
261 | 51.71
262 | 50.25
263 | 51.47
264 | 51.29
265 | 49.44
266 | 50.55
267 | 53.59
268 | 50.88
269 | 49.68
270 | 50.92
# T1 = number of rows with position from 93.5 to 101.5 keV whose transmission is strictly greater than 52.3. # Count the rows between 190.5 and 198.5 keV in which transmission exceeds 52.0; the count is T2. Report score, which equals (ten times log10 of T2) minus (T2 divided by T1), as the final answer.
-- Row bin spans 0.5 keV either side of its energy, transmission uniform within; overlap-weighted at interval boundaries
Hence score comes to 4.2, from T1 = 5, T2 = 3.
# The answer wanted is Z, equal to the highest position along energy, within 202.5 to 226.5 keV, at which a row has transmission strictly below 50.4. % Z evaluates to 224 keV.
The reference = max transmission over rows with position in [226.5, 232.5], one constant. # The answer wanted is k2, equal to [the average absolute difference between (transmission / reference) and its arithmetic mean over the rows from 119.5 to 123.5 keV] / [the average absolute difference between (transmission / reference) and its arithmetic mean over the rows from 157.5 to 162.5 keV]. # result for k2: 0.2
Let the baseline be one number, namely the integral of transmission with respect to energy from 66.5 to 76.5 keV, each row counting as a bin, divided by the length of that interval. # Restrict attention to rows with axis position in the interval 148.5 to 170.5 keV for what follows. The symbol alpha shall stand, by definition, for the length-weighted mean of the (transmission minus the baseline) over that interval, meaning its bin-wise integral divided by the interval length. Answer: 11.1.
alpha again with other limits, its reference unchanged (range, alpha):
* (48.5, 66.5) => -2.4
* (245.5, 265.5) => 10.5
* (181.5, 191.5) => 11.9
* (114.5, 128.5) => 5.6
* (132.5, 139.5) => 6.9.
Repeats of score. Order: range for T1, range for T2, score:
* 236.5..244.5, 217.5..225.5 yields 5.3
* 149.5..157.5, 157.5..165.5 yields 5.2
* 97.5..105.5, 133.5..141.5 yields -0.2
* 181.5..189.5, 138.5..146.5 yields 4.2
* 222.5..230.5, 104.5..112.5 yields 5.8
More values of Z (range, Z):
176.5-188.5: 181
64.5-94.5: 80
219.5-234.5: 233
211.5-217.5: 215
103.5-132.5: 132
